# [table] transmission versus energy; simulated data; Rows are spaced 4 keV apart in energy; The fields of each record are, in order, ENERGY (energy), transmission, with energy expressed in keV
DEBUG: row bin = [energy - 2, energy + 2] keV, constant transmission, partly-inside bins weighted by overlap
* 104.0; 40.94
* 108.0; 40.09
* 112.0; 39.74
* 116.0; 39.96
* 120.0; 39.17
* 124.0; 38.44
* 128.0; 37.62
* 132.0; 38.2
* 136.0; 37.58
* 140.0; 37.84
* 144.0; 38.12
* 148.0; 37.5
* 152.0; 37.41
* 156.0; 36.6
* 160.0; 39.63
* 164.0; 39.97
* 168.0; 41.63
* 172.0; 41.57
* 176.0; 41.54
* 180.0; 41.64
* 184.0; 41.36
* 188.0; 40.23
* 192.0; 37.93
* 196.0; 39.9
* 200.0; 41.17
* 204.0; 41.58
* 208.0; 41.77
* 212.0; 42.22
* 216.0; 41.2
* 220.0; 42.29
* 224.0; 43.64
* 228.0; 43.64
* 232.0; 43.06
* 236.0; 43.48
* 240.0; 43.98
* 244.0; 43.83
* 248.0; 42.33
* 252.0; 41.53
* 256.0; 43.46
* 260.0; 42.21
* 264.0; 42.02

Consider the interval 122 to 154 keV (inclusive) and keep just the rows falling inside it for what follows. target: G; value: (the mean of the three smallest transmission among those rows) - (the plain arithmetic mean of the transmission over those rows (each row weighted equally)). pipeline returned -0.3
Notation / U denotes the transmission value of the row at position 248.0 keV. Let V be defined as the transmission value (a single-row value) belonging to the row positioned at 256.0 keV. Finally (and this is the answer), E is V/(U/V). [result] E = 45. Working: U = 42.33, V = 43.46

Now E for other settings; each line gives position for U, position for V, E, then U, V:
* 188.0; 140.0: 36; 40.23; 37.84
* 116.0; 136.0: 35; 39.96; 37.58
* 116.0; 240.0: 48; 39.96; 43.98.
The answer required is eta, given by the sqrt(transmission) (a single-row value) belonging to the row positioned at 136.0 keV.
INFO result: 6.13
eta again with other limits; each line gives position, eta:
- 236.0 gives 6.59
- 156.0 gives 6.05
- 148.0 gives 6.12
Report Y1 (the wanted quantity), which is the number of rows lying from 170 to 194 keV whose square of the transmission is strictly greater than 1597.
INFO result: 5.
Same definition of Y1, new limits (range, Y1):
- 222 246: 6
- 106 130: 1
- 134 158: 0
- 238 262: 6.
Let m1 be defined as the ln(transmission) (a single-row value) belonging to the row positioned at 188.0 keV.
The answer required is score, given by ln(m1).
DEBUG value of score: 1.31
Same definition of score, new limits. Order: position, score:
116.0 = 1.31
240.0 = 1.33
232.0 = 1.33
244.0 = 1.33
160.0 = 1.30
